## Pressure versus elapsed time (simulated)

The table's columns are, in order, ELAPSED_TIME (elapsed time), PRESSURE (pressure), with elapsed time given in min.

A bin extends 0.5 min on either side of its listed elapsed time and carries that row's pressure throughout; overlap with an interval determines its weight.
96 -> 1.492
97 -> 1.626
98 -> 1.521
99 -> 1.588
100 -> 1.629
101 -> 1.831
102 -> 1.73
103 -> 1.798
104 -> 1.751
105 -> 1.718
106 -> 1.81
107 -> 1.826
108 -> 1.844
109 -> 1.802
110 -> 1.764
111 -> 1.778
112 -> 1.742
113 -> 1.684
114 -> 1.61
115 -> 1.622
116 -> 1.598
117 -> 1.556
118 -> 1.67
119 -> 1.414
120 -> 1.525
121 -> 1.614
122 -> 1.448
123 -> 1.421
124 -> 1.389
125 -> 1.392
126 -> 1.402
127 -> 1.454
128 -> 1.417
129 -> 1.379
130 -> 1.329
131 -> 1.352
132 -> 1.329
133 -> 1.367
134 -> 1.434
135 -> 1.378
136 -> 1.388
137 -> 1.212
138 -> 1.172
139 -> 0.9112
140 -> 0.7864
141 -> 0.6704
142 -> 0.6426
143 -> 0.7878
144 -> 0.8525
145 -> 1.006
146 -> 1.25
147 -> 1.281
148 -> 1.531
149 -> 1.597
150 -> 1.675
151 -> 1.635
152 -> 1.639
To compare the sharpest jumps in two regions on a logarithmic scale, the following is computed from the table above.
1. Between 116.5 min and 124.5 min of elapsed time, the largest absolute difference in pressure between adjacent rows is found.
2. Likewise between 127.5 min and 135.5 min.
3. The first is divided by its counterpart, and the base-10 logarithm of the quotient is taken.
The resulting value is 0.6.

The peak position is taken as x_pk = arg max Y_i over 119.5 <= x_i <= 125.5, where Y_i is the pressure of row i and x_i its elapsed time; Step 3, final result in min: 121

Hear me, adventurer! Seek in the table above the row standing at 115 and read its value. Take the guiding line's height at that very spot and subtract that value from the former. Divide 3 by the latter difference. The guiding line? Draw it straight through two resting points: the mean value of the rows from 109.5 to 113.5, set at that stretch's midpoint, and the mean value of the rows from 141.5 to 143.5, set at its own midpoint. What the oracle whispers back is 737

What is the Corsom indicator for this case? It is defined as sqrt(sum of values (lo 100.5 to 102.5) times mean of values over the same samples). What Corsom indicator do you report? 2.52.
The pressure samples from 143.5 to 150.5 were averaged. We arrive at 1.31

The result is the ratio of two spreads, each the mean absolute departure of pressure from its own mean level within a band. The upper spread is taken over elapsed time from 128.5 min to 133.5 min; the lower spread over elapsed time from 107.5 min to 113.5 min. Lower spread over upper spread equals 2.20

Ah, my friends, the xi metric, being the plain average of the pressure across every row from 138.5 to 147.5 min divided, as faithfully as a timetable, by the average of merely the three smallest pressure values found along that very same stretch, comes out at 1.30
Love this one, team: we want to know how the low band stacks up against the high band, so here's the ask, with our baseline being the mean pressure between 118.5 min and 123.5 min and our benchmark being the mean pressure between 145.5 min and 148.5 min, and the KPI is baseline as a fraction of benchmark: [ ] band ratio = 1.10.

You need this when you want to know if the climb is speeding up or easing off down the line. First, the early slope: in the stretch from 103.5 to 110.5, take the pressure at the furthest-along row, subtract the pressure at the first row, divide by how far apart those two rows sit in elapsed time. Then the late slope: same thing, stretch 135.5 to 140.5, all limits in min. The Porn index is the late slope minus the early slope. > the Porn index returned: -0.15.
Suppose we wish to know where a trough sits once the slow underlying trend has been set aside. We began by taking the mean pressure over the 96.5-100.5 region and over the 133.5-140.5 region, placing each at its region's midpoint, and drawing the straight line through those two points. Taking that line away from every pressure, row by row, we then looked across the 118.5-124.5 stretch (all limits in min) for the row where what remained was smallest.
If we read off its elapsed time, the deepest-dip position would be 119 min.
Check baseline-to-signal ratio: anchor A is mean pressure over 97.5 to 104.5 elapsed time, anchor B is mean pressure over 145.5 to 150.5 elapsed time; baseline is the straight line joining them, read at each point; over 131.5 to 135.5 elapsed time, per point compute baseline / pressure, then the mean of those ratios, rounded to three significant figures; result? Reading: 1.12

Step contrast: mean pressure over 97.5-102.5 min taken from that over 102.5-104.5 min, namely 0.11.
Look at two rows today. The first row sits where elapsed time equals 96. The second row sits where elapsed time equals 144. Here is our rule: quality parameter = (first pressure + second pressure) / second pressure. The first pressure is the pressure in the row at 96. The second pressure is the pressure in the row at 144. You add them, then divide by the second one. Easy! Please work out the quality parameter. 2.75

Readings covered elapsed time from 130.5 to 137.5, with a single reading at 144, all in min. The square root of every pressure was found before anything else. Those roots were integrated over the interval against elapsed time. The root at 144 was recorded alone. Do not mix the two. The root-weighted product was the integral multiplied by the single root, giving 7.5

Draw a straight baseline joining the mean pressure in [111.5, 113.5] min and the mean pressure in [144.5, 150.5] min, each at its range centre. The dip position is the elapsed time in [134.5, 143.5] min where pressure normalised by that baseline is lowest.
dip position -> 142 min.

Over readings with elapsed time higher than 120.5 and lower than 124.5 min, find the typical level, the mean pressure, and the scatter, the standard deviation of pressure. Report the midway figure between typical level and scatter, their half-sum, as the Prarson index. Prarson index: 0.78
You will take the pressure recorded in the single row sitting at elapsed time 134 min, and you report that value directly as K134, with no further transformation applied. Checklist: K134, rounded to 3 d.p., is 1.434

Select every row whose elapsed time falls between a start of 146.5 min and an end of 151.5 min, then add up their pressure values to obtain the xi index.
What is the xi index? 7.7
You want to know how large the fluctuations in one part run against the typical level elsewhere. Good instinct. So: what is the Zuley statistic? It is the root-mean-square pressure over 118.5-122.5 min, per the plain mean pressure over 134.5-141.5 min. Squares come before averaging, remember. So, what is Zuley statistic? 1.40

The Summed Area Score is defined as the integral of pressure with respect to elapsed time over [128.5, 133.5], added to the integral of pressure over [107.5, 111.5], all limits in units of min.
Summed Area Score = 13.9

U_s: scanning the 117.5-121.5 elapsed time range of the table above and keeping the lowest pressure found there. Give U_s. 1.414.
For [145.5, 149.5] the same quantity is 1.25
